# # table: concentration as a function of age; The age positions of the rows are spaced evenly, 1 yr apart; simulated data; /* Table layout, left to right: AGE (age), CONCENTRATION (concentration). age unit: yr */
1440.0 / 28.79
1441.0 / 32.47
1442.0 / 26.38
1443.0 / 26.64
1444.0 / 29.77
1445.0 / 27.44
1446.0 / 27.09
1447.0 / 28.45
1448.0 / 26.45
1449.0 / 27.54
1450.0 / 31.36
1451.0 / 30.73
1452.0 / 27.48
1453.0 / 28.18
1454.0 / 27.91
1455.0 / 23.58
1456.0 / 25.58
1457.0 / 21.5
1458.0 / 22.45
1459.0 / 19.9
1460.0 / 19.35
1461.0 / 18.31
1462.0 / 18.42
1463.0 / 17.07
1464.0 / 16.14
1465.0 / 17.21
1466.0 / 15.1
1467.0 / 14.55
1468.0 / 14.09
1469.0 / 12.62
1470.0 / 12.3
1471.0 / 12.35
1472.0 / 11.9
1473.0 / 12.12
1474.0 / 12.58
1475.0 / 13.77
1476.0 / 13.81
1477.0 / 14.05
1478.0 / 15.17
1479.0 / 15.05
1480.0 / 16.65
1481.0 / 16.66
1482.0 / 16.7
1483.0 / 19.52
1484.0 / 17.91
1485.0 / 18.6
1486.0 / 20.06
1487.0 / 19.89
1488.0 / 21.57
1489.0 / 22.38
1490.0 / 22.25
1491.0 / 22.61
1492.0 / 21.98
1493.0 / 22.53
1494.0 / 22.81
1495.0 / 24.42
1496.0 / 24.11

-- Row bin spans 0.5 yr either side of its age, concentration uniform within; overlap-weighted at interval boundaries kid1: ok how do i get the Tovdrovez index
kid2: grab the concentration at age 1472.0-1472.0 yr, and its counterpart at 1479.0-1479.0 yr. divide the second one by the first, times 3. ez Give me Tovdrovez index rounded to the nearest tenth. 3.8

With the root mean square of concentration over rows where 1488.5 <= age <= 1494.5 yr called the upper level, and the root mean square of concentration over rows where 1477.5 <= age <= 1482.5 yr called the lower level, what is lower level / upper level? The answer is 0.72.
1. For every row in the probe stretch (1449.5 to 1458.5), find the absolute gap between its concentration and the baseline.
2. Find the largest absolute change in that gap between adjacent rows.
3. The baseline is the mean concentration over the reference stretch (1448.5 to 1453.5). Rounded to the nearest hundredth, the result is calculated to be 4.33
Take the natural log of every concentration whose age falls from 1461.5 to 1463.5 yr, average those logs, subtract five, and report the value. -2.12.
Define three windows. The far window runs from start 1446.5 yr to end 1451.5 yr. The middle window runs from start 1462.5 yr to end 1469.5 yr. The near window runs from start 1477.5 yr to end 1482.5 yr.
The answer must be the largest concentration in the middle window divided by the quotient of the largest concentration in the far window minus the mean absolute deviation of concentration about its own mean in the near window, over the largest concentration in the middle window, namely 10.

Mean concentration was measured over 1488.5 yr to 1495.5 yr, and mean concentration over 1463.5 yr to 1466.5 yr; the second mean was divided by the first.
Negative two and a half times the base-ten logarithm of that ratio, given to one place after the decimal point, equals 0.4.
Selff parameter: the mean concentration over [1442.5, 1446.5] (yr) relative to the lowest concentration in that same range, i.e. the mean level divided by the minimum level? 1.04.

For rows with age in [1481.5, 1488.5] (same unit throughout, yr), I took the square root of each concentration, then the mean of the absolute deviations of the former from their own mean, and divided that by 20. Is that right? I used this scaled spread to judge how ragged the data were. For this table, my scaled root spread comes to 0.0071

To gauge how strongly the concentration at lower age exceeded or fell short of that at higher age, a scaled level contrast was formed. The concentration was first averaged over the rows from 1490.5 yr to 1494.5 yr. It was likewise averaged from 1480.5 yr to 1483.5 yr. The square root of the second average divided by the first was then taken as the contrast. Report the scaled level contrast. 0.89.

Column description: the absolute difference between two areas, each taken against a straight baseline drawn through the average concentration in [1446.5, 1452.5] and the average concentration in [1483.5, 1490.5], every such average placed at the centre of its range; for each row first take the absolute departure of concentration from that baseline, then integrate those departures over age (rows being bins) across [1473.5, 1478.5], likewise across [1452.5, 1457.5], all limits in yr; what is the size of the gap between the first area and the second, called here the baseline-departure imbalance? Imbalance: 33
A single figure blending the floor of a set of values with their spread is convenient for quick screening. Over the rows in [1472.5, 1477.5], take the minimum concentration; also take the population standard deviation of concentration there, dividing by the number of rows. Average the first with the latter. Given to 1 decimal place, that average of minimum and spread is 6.4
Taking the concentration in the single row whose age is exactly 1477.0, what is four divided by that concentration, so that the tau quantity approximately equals 0.28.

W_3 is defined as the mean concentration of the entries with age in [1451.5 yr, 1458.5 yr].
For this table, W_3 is 25.2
